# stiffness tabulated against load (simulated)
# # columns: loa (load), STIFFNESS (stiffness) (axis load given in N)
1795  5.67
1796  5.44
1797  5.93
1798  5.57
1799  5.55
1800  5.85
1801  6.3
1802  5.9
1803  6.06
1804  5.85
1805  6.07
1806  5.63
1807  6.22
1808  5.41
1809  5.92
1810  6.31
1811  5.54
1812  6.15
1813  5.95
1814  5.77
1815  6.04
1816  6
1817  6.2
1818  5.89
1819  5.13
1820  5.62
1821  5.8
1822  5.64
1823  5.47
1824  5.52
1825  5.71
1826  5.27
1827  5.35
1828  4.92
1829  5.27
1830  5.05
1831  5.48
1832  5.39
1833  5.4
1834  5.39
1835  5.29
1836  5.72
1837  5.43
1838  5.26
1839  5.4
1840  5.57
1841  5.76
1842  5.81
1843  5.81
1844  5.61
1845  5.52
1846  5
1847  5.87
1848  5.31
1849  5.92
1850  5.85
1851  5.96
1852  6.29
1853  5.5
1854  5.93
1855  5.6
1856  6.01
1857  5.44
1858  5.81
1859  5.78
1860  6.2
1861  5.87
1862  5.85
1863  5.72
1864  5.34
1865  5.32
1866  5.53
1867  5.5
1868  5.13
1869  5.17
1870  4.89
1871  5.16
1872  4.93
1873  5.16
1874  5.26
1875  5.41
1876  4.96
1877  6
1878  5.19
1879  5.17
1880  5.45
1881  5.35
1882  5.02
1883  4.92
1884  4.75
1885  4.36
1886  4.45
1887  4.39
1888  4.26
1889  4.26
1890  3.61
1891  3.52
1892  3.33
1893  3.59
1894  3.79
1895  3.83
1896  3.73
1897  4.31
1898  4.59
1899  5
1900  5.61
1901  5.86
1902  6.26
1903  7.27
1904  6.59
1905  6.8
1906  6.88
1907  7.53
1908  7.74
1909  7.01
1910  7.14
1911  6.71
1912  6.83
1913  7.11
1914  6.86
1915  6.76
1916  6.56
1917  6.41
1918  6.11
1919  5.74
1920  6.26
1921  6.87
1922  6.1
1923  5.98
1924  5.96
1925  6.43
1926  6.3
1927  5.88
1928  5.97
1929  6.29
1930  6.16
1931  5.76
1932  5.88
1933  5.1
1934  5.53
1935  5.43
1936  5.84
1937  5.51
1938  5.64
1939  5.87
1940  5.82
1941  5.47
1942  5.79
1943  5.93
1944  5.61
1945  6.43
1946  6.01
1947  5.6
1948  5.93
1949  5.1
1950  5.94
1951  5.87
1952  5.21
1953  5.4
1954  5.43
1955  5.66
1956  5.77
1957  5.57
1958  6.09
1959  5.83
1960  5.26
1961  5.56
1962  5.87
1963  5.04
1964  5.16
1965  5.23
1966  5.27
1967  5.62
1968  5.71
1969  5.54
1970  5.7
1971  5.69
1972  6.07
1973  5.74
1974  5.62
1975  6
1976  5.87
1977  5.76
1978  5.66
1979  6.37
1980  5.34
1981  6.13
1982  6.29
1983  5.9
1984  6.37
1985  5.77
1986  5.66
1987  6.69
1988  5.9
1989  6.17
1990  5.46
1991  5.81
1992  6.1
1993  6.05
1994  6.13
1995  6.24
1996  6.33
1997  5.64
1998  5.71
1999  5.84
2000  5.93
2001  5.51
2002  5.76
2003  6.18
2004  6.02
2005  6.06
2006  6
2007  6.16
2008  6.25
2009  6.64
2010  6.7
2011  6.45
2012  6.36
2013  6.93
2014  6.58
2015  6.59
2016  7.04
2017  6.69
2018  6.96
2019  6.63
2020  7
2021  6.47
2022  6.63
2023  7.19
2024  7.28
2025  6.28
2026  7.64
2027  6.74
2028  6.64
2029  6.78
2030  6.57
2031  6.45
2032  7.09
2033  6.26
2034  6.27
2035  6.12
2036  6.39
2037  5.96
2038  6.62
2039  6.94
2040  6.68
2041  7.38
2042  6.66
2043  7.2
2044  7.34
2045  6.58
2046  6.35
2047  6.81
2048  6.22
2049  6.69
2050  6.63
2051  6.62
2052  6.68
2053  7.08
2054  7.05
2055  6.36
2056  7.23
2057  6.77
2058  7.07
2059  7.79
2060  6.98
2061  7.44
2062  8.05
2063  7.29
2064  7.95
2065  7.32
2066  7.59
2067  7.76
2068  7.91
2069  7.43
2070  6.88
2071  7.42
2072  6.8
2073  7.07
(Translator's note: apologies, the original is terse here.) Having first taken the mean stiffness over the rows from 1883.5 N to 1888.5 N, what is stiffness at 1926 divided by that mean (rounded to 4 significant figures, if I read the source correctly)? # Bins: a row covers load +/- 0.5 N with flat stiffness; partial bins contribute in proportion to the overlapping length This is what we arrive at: 1.418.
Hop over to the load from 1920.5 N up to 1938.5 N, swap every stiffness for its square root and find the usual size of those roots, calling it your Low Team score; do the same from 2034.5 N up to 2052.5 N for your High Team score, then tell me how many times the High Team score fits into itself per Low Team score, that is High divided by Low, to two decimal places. 1.06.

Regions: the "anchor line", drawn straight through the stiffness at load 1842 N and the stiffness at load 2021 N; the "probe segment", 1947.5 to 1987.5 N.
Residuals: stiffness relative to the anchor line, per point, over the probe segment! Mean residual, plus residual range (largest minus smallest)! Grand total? 1.01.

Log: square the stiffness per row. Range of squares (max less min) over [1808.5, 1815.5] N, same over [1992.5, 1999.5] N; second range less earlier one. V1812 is -1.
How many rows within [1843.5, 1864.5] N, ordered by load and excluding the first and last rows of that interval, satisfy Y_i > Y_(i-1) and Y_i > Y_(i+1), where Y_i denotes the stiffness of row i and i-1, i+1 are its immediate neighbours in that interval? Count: 7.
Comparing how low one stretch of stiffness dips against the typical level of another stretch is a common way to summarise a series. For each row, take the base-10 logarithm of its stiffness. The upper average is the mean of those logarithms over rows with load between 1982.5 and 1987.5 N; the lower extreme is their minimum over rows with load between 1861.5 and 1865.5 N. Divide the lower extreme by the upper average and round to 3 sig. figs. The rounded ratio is 0.927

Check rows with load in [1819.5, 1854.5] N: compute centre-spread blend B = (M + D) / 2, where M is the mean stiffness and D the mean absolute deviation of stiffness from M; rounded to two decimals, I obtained 2.89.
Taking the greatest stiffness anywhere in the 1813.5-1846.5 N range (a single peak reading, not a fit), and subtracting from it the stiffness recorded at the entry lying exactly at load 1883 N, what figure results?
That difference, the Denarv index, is 1.3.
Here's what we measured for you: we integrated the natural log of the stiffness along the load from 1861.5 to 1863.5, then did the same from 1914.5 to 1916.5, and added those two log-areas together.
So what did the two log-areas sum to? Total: 7.3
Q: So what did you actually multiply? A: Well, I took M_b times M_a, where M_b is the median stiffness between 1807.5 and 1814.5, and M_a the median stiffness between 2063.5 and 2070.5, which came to 45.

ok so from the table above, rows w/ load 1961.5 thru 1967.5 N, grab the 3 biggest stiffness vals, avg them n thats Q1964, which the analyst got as 5.6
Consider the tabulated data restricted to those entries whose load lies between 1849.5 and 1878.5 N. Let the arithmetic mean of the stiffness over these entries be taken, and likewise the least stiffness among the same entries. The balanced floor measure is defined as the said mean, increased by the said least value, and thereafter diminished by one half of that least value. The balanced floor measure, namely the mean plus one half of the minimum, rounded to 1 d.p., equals 8.0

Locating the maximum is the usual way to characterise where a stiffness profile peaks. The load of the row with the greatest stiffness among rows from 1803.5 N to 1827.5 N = 1810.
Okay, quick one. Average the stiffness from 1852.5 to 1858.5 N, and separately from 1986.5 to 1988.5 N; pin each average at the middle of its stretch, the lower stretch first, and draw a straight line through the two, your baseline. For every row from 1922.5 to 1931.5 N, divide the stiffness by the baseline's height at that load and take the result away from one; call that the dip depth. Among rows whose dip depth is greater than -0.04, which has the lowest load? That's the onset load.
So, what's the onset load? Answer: 1923 N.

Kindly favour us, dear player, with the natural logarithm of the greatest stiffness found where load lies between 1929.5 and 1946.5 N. 1.86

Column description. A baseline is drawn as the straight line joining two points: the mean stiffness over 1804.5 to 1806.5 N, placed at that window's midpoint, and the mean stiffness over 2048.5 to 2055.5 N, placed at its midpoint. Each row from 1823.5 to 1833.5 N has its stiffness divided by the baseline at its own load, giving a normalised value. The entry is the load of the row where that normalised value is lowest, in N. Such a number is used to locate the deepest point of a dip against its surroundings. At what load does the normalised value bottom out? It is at 1828 N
